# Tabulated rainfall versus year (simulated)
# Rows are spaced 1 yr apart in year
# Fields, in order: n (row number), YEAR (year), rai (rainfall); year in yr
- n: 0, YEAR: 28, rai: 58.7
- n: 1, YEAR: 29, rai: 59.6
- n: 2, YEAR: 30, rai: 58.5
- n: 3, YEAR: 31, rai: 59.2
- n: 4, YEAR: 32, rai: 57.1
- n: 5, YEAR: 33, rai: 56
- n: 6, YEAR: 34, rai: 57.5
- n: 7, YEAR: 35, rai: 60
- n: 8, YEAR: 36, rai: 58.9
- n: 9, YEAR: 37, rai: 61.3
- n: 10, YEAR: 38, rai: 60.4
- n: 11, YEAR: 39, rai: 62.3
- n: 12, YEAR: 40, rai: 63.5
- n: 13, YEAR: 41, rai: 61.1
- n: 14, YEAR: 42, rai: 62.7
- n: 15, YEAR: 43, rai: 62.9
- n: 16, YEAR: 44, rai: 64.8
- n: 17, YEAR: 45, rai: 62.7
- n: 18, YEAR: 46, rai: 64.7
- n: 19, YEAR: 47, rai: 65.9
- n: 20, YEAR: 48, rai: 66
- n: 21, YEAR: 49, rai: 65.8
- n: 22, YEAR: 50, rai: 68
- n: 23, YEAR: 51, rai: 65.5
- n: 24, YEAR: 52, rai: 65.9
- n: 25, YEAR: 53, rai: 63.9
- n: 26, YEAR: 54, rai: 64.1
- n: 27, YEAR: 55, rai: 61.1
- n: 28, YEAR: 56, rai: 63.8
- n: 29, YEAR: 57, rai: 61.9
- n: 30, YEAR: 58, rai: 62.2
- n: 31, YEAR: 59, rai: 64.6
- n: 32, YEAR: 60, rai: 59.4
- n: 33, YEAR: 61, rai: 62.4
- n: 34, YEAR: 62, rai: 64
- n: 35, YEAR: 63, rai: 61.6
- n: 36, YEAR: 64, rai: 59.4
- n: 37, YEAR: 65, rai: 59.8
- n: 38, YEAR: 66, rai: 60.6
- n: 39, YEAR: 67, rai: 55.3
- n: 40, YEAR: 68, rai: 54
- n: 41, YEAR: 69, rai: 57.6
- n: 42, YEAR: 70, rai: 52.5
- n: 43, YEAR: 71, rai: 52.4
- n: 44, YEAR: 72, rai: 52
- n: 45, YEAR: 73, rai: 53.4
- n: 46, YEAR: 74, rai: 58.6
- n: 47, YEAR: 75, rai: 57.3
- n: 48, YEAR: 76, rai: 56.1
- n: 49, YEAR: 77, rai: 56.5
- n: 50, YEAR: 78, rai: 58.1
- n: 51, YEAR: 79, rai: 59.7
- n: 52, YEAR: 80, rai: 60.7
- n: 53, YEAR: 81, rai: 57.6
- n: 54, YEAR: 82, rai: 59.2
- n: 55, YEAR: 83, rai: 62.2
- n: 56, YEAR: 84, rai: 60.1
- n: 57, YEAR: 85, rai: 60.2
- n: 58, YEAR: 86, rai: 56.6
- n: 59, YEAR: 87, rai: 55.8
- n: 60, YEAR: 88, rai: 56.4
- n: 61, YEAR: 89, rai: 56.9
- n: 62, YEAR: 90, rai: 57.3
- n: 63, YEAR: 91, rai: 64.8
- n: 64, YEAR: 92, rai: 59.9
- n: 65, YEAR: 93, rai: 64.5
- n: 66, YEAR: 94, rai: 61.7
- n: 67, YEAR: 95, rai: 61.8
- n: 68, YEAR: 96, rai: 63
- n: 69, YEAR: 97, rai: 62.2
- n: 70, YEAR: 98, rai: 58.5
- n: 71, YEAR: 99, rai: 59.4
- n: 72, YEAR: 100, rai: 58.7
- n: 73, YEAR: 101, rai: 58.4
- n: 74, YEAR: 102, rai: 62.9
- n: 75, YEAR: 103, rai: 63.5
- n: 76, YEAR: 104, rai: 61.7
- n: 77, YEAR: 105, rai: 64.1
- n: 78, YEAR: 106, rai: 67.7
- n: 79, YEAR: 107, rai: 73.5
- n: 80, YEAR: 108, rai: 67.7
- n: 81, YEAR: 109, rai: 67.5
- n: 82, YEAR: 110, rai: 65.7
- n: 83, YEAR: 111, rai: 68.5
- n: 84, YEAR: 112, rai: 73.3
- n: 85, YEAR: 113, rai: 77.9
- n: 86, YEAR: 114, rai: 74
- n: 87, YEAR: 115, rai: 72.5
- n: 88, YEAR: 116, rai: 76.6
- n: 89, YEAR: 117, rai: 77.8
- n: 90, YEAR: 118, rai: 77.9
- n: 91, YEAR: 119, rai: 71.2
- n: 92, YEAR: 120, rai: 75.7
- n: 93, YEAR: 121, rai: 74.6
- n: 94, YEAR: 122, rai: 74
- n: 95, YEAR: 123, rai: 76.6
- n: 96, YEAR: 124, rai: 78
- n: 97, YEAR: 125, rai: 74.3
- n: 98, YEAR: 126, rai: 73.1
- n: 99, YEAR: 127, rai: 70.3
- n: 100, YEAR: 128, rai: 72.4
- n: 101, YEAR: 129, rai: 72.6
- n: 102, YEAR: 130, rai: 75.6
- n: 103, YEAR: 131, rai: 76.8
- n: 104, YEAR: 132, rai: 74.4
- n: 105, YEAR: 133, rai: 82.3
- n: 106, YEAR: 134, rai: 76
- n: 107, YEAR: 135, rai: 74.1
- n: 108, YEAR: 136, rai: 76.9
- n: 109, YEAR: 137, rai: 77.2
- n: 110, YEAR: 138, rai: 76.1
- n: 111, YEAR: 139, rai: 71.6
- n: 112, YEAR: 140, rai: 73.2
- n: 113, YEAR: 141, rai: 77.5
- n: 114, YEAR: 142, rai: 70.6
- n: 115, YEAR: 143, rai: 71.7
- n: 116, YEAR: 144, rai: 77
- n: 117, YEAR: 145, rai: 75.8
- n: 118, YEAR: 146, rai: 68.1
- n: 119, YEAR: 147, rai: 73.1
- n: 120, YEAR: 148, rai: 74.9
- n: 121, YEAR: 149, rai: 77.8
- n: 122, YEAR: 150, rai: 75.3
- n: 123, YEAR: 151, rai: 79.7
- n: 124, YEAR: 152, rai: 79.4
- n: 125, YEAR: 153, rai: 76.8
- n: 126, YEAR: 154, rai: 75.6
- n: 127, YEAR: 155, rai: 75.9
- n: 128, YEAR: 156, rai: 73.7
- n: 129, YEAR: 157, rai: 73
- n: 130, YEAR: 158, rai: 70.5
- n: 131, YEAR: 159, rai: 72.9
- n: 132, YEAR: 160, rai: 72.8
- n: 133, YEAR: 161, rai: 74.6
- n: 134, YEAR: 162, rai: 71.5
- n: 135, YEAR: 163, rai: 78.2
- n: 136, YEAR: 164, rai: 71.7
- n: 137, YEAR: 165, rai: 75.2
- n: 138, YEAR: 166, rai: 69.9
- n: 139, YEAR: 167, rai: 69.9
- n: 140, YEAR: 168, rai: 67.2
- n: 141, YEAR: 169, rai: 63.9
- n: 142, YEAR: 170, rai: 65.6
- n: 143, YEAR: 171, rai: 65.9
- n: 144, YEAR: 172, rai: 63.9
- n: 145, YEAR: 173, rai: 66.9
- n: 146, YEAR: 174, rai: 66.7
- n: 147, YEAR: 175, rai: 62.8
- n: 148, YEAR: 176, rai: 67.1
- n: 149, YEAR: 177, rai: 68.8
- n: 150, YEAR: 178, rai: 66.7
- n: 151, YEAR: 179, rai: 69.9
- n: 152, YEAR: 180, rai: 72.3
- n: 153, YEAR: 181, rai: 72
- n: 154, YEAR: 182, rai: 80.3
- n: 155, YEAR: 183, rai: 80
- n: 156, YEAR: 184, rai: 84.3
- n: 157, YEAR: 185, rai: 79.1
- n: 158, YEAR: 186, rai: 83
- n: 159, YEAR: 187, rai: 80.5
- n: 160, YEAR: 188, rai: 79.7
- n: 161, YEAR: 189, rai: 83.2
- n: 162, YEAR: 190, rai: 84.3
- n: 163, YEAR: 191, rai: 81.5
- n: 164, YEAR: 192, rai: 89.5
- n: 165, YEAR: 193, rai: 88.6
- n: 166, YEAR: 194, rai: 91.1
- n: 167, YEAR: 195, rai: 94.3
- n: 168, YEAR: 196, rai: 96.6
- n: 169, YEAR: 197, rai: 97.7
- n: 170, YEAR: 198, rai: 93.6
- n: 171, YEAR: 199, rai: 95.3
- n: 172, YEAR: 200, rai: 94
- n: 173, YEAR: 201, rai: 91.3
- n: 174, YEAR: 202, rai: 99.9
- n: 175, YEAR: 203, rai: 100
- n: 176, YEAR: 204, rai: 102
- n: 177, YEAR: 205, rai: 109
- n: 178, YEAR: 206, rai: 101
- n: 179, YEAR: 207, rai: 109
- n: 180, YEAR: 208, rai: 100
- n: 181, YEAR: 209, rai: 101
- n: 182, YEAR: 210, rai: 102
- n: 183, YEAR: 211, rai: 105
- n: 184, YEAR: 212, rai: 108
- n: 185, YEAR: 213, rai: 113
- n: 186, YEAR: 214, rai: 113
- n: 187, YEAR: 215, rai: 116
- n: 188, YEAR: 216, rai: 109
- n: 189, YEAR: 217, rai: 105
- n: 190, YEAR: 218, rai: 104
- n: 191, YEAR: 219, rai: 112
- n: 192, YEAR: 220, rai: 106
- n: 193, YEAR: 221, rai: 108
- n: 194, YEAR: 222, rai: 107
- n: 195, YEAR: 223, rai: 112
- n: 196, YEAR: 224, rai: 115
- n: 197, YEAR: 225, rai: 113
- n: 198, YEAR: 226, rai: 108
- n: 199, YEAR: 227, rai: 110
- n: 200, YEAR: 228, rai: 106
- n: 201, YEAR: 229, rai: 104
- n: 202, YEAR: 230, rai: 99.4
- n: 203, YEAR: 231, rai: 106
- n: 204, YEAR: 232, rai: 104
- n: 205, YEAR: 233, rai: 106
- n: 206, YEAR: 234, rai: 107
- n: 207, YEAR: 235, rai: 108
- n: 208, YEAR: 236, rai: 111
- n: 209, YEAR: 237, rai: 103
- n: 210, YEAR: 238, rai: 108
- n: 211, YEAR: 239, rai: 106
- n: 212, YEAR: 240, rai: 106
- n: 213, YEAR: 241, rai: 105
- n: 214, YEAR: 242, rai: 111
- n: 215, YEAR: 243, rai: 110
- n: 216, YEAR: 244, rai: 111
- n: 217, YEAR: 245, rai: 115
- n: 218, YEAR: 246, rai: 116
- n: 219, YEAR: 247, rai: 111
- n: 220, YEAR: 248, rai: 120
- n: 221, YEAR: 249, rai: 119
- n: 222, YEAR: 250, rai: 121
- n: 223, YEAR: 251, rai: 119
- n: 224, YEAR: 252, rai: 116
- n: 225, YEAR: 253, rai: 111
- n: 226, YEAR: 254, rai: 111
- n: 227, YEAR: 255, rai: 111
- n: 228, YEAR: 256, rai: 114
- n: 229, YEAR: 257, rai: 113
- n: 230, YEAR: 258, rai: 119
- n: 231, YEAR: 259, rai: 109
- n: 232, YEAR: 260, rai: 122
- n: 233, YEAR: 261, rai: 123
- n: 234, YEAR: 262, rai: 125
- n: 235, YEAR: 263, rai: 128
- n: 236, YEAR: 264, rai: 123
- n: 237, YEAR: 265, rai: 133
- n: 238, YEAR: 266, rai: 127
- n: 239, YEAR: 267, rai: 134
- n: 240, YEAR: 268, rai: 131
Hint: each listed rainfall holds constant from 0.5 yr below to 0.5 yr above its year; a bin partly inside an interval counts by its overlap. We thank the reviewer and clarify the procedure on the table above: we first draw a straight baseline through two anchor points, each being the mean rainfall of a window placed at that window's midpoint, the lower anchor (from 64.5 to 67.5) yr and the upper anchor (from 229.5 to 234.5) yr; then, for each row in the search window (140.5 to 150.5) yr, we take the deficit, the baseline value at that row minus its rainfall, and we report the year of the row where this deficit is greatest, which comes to 146 yr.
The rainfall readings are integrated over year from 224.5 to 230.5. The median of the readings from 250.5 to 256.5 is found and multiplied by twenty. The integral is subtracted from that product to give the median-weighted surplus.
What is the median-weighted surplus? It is 1610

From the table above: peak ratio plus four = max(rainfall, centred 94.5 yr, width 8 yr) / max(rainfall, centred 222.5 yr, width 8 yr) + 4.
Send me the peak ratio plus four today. 4.56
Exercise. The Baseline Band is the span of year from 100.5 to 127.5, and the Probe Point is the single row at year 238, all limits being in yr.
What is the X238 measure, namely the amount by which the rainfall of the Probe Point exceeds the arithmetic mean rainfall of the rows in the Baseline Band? 37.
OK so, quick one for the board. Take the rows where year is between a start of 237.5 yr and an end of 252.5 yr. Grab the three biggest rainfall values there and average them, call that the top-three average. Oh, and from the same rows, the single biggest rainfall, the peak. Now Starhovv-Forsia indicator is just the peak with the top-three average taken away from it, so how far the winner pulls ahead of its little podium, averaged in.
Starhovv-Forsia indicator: 1.00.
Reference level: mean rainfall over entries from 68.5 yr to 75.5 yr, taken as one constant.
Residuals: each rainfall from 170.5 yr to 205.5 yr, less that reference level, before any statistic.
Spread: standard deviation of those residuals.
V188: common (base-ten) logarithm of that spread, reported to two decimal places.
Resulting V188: 1.10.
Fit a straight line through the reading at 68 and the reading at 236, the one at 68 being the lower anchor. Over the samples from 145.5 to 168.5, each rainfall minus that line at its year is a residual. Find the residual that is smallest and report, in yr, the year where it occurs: 168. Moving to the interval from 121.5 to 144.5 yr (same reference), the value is 142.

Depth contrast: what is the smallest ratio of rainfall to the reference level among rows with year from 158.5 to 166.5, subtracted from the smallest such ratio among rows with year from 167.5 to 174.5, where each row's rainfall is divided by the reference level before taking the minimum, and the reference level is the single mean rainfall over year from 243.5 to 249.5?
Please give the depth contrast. -0.05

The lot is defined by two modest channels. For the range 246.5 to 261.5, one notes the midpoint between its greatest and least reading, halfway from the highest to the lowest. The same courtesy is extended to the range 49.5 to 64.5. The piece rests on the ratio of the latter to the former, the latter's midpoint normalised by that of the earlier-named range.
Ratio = 0.5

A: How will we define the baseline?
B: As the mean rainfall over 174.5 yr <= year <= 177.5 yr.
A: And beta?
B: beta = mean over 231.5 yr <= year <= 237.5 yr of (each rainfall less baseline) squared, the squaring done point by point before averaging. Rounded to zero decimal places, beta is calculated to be 1628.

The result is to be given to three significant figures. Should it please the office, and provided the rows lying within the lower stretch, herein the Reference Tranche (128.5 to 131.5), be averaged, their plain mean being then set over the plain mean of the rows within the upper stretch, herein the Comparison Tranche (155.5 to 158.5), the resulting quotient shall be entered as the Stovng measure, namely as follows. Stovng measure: 1.04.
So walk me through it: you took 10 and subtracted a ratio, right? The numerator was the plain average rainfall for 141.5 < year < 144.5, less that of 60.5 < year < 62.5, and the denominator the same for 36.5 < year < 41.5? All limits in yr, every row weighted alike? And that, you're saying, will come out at 9.8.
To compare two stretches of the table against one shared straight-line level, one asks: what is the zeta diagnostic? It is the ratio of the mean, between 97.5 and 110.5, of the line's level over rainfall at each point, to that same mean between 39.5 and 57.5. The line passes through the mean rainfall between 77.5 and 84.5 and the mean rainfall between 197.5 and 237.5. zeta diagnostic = 1.39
